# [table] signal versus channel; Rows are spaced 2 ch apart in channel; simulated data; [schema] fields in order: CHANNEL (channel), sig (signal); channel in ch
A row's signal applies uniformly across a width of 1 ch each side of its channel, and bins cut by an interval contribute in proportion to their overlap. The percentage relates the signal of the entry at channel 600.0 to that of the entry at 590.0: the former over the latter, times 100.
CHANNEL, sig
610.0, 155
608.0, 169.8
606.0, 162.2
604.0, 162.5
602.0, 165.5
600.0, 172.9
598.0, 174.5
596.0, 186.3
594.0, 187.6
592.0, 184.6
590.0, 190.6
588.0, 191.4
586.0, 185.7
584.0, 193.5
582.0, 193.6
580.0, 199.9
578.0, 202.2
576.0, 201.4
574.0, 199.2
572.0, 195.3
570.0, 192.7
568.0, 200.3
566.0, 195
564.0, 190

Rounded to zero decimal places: 91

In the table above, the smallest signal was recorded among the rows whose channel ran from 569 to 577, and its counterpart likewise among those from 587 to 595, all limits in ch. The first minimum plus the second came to 377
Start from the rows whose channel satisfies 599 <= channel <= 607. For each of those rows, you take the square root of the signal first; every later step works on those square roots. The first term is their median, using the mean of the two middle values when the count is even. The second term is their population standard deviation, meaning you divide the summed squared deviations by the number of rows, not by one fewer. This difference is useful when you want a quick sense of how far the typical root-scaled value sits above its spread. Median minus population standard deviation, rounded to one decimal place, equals 12.6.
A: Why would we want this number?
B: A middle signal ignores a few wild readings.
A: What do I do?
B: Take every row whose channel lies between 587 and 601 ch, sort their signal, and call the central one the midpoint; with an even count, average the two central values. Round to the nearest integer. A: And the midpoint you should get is 186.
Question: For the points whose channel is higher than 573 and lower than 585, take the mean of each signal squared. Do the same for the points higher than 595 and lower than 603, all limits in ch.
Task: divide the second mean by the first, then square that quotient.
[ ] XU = 0.61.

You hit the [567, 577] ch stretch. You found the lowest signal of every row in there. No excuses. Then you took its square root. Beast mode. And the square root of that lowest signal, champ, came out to 13.9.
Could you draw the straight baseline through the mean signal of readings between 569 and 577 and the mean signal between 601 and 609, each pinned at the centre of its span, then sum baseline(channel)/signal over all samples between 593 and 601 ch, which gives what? 3.84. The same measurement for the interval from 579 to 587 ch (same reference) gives 3.88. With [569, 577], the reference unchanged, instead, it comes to 4.00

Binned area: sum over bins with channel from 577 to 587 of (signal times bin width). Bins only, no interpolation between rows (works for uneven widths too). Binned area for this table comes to 1950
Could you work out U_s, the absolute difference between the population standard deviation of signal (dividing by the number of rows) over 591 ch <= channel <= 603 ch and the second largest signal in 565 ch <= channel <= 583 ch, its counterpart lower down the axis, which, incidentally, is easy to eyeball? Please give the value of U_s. 193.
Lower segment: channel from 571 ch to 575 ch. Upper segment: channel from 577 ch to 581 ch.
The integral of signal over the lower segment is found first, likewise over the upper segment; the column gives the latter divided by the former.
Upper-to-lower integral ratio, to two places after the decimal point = 1.02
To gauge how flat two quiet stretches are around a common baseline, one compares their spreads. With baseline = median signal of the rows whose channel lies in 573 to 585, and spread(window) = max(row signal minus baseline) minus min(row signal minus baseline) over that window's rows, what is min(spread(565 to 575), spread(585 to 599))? 7.6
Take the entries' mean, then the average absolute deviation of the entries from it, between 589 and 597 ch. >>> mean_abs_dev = 1.8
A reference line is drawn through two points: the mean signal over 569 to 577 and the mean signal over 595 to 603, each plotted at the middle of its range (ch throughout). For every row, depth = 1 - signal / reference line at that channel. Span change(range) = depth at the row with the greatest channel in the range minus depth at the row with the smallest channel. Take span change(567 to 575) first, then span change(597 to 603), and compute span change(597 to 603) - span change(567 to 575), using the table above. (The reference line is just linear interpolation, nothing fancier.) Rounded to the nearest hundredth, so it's 0.05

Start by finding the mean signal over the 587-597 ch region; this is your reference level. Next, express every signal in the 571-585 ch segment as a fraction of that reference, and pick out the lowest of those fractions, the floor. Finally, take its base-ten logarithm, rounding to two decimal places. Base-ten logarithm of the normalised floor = 0.01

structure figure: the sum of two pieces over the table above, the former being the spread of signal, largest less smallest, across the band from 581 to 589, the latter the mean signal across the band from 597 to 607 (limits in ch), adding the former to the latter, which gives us 175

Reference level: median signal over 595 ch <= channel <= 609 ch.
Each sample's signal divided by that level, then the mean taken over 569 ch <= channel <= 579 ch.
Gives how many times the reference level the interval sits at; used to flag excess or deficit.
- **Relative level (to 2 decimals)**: 1.17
